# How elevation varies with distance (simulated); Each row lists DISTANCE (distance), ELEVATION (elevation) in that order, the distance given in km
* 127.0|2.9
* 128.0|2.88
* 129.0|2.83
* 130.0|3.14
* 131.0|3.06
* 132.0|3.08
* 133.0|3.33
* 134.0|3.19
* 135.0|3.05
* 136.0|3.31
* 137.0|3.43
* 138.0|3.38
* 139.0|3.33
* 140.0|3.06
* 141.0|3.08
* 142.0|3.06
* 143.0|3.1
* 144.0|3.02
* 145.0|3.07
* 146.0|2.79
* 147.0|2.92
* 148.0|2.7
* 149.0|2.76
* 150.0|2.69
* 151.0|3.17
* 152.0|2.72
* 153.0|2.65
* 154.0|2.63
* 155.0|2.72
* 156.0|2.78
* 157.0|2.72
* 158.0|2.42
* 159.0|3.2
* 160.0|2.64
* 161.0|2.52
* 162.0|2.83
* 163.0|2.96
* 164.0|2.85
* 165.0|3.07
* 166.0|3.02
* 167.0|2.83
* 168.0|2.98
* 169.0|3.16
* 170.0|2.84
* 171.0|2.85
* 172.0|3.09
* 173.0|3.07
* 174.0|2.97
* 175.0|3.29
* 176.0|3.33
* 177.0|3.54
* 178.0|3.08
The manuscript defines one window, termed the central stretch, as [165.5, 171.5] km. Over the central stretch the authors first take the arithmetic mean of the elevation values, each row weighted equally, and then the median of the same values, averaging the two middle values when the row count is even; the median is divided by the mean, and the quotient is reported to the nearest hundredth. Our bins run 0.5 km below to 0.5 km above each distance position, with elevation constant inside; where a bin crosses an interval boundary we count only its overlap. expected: 0.99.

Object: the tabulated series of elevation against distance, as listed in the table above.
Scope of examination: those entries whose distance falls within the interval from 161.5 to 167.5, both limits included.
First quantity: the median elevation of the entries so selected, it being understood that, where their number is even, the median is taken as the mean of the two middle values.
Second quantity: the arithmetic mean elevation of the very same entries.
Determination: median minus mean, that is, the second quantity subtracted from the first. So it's -0.022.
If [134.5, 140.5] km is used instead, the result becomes 0.060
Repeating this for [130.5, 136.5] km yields -0.035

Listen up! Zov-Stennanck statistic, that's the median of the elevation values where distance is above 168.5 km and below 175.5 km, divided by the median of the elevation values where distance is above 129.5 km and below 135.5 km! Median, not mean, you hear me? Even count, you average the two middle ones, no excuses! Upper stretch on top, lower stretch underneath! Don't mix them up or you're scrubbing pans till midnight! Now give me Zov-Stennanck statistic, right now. 0.99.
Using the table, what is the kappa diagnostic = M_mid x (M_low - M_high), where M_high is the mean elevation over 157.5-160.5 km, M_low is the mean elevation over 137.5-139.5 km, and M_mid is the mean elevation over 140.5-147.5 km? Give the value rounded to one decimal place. 1.8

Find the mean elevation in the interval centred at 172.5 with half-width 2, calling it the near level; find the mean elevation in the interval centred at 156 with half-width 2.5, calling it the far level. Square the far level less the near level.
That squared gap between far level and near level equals 0.12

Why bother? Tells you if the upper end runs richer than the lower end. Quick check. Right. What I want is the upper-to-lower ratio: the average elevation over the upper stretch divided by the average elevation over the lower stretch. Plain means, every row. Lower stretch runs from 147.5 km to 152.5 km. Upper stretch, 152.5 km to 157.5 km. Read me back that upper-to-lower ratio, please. 0.96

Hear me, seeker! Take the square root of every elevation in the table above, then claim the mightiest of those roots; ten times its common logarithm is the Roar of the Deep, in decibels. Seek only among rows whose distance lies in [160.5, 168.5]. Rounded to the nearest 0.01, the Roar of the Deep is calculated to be 2.44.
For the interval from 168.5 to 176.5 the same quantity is 2.61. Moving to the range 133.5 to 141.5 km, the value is 2.68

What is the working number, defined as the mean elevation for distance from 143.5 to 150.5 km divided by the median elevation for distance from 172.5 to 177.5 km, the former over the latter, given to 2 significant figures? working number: 0.87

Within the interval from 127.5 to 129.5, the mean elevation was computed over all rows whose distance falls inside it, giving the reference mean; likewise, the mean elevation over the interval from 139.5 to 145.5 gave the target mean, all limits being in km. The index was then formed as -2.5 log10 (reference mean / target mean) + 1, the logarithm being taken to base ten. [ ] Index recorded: 1.08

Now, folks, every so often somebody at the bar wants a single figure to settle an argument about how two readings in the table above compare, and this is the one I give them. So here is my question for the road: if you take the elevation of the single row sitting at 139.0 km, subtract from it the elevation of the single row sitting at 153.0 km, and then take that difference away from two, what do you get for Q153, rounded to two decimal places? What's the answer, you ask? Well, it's 1.32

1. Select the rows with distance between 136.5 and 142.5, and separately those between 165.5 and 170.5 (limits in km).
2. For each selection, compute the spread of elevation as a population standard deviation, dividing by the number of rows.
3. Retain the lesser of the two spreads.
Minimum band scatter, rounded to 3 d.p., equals 0.123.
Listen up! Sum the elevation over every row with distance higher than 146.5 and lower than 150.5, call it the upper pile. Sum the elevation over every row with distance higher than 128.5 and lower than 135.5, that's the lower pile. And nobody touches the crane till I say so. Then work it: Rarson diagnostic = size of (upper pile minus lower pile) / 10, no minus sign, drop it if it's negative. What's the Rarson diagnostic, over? 1.1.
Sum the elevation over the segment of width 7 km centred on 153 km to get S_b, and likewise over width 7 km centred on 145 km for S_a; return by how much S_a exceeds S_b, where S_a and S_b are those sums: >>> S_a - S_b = 1.3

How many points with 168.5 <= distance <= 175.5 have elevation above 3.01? 4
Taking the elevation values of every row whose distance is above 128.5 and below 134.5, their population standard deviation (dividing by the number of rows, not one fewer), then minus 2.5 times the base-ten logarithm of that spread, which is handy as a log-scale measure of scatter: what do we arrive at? 2.05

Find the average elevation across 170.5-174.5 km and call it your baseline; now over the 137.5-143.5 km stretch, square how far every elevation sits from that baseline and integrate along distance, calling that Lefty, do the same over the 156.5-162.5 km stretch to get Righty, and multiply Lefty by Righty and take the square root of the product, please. 0.49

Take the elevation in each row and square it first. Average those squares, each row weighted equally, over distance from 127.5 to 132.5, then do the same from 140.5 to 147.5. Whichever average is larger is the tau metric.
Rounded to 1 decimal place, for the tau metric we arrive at 9.0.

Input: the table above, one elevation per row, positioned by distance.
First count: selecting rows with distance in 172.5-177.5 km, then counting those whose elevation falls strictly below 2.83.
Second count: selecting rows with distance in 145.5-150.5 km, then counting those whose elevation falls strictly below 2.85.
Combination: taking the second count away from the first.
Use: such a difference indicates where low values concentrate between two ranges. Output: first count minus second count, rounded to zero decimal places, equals -4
